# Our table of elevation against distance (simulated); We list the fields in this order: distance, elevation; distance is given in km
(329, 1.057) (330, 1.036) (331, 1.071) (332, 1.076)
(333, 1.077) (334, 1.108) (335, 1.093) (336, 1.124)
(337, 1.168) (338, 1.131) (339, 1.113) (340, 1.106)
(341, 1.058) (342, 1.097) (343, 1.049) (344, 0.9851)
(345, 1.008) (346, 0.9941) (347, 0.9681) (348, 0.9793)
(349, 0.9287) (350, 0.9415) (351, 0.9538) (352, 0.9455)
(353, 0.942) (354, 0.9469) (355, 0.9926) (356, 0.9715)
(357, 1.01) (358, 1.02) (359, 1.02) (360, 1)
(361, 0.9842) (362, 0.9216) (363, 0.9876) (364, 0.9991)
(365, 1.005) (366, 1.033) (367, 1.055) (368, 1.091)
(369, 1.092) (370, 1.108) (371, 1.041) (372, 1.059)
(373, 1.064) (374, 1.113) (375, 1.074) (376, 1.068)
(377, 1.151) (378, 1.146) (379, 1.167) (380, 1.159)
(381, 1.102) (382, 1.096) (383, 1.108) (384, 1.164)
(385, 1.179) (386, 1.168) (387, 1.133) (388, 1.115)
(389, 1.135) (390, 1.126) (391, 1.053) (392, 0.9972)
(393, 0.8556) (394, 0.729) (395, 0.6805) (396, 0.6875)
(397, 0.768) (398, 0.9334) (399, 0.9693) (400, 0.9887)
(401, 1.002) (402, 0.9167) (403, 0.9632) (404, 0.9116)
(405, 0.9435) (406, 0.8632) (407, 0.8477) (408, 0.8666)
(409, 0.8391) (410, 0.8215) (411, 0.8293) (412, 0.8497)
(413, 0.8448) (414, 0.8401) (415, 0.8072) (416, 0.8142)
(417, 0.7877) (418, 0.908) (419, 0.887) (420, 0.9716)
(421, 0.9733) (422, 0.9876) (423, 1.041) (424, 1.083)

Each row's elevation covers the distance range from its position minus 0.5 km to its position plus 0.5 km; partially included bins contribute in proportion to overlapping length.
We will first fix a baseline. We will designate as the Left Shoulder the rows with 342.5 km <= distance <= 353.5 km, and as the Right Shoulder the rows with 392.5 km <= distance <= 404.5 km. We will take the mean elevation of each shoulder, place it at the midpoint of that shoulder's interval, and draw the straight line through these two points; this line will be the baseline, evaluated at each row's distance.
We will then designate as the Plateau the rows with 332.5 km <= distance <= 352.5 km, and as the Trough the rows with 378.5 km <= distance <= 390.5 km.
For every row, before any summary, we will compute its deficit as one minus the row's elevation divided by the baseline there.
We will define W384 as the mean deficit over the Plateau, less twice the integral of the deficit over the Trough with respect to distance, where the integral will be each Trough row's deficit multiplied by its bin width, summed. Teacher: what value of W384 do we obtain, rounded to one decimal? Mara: 6.4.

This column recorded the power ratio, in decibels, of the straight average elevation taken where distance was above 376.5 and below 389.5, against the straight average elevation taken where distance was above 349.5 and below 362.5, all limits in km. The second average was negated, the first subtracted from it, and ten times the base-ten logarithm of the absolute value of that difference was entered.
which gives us 3.25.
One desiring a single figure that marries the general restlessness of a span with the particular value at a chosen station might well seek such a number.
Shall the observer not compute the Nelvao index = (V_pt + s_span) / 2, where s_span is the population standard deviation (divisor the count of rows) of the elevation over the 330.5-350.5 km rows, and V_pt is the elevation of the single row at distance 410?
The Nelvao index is 0.44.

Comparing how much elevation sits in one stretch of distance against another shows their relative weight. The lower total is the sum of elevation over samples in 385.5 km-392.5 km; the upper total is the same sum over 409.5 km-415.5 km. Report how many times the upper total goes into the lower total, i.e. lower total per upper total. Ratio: 1.5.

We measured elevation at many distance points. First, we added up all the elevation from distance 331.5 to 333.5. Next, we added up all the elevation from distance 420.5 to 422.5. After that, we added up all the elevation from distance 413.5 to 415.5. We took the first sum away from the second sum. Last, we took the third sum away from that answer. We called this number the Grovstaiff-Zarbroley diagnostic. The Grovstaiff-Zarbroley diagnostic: -1.8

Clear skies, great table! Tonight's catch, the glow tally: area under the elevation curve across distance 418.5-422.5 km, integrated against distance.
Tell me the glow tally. 3.82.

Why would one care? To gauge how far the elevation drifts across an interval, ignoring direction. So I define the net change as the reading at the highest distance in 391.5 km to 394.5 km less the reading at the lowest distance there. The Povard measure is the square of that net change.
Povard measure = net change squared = 0.0719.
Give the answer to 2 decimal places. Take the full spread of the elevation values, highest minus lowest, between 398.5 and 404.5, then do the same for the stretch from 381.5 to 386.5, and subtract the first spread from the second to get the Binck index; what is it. -0.01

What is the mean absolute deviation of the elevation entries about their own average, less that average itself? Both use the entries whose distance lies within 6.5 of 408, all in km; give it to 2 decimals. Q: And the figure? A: -0.83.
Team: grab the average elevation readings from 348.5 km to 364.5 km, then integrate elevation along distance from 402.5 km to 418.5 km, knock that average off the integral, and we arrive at 12.8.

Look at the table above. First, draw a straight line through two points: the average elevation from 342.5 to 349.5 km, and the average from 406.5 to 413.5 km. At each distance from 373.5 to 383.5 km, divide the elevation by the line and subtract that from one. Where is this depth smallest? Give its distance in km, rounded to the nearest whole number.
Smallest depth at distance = 379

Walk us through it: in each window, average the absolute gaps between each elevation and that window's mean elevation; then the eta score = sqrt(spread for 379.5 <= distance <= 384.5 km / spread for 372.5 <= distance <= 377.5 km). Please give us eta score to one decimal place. 1.0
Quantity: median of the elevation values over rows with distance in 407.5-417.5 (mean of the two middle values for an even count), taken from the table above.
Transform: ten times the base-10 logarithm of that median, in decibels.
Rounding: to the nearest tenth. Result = -0.8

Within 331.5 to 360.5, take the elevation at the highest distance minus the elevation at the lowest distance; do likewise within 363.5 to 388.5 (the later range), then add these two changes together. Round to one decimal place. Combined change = 0.0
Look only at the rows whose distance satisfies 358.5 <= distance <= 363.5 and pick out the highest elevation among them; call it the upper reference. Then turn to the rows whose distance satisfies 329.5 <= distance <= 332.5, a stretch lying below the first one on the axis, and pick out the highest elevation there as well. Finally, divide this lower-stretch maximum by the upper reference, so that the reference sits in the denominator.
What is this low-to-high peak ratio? 1.05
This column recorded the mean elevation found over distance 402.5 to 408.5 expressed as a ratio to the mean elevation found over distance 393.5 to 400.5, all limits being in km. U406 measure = 1.09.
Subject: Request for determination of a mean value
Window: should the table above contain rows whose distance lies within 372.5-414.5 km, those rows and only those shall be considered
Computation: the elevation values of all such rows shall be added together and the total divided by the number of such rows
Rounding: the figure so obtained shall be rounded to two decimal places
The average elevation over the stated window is 0.98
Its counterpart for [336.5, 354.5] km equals 1.02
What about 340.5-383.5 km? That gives 1.03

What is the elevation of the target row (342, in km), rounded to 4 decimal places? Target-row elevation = 1.0970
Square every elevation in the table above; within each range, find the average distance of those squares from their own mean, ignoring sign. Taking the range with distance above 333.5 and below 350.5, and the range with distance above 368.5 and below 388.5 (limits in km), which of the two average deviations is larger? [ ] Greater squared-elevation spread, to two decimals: 0.13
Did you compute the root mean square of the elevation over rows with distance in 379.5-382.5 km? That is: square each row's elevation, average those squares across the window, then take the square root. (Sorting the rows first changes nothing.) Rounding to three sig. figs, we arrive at 1.12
